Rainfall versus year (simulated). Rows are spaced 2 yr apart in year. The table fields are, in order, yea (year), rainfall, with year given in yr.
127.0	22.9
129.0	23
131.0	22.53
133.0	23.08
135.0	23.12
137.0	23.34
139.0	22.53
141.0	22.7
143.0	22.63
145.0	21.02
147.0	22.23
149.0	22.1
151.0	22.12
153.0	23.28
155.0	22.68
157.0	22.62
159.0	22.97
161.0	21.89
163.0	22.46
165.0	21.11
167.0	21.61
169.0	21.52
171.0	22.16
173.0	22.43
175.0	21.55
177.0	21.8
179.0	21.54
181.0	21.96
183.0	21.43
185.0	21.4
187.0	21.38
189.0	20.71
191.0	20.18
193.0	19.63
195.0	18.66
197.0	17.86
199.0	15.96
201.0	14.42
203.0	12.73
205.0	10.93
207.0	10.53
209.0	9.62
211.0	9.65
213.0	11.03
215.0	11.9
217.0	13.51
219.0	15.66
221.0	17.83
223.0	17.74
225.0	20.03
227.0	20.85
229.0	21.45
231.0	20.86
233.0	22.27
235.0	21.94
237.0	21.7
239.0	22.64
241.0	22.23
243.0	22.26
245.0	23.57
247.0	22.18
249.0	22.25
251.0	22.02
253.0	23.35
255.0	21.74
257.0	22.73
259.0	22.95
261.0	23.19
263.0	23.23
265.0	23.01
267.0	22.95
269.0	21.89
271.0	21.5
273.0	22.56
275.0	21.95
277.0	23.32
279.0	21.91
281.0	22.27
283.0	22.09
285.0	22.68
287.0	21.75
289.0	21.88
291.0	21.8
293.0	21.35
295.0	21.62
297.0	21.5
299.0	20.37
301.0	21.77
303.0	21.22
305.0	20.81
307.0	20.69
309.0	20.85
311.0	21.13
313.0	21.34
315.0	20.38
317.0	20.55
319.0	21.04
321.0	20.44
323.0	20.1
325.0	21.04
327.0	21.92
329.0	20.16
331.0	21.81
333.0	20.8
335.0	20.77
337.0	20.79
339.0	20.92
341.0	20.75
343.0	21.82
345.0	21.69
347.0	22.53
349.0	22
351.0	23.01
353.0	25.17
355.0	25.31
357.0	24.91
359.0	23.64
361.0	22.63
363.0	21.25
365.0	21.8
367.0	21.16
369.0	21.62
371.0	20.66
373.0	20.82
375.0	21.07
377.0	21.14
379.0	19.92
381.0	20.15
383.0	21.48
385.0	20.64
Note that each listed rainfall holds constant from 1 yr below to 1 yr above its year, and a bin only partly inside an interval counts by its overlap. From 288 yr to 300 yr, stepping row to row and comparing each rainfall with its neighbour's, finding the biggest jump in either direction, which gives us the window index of 1.1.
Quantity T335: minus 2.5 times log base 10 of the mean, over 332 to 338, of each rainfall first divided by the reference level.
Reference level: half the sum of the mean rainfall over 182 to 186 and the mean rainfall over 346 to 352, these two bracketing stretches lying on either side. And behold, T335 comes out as 0.060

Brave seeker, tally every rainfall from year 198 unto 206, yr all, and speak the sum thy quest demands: 54.0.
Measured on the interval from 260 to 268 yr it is 92.4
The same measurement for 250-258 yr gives 89.8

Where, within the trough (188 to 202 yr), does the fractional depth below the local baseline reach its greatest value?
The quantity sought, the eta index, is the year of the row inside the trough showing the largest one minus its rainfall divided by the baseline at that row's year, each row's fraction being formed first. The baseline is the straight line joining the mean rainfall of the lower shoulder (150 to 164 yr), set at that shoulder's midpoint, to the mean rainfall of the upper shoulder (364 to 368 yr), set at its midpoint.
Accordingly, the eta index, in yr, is 201.0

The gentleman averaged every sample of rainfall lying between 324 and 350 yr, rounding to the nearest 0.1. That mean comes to 21.3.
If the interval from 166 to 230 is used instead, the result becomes 17.8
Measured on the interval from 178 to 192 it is 21.2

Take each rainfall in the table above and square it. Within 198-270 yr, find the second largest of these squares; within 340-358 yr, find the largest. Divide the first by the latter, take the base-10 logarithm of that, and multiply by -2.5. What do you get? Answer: 0.18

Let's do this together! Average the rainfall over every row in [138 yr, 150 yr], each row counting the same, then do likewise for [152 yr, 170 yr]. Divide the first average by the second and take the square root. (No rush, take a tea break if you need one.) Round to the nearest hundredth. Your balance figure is 1.00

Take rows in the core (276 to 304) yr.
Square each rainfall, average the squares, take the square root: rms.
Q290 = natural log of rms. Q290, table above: 3.08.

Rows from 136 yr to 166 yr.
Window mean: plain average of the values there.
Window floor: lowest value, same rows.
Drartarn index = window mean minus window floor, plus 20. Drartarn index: 21.4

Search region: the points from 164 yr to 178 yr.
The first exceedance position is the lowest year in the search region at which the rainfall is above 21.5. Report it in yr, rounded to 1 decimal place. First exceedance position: 167.0 yr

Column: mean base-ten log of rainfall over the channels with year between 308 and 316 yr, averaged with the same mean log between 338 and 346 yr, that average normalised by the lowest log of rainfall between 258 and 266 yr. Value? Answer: 0.97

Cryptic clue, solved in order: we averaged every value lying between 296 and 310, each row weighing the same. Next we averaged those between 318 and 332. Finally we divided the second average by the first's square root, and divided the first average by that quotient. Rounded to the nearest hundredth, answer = 4.61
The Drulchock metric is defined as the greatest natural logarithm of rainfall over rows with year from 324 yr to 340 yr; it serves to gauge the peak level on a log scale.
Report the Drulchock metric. 3.09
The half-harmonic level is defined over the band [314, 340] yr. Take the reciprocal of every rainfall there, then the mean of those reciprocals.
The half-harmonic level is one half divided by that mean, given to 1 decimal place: 10.4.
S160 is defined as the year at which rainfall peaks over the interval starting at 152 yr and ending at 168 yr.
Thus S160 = 153.0 yr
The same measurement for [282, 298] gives 285.0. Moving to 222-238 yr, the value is 233.0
